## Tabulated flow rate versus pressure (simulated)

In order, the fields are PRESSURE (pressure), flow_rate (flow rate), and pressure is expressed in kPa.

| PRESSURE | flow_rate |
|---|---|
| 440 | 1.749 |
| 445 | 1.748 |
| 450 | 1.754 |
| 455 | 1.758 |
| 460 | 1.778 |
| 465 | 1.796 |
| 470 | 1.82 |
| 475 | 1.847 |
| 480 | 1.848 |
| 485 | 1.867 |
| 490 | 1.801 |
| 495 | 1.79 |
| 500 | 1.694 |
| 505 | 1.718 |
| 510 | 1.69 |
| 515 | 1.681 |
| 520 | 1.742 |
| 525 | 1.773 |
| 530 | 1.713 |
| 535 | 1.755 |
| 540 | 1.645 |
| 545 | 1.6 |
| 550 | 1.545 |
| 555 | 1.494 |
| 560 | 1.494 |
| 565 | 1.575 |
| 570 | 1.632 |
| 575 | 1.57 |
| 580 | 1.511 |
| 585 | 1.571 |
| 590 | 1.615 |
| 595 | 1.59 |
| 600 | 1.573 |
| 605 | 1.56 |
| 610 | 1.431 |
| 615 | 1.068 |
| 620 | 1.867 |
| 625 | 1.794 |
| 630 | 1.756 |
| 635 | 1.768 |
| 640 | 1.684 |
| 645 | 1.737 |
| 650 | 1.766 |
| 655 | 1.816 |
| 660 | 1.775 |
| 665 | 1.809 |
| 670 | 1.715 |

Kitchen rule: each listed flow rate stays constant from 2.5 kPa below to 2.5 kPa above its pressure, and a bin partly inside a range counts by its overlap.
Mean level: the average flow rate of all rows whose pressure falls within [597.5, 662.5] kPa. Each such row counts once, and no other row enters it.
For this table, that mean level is 1.66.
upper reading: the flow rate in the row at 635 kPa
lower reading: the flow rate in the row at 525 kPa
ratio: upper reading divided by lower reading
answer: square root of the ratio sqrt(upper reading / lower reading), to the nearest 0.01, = 1.00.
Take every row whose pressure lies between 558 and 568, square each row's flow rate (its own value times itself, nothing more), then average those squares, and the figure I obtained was 2.4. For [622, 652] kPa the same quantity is 3.1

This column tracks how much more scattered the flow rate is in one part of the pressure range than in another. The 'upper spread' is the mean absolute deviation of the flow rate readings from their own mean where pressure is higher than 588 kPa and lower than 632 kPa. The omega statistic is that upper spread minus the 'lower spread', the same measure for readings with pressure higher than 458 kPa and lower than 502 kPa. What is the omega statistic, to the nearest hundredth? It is 0.12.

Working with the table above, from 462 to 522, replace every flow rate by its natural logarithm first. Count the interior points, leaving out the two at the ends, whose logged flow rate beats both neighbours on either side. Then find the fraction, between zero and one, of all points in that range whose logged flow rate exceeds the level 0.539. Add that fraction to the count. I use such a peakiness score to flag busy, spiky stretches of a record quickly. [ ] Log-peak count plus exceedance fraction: 2.75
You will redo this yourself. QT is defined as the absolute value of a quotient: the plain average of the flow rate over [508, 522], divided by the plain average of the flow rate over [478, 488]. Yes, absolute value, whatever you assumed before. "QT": 0.92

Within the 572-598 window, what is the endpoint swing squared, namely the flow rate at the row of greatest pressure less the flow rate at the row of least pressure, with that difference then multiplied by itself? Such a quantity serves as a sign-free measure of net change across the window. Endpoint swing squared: 0.000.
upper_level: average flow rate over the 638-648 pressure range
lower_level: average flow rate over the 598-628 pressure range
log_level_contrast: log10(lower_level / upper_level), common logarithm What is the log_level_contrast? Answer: -0.04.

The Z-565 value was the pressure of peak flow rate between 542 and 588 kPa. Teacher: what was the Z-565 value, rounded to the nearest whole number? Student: 570 kPa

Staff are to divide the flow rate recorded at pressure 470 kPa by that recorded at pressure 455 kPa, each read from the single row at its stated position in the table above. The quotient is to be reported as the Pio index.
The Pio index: 1.04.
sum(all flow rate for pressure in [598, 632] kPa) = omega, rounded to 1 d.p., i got 11.0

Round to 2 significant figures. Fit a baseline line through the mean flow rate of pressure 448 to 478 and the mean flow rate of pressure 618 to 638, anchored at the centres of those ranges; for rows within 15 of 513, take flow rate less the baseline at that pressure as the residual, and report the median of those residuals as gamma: -0.087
